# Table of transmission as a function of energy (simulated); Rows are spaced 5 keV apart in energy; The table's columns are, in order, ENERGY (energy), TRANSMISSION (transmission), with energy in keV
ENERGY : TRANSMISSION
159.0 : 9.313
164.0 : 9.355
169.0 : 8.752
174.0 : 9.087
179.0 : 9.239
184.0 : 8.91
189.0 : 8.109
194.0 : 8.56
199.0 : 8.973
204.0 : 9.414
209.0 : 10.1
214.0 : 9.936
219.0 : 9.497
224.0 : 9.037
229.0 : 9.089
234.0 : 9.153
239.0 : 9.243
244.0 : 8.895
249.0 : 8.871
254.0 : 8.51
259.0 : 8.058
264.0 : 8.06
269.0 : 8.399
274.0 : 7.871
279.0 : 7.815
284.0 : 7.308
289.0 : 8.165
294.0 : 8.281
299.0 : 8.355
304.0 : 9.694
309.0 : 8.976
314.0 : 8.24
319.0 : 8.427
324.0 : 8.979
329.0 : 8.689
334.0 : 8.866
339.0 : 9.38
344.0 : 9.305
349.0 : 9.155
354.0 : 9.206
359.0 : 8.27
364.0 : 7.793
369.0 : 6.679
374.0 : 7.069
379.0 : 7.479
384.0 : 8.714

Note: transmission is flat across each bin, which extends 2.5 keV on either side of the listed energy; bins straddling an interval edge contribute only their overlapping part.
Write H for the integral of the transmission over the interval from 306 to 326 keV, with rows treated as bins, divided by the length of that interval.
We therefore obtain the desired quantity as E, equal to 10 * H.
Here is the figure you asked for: 87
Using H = 8.7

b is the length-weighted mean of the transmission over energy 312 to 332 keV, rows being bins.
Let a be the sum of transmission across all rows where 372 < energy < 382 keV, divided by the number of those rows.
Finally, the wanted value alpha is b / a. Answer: 1.18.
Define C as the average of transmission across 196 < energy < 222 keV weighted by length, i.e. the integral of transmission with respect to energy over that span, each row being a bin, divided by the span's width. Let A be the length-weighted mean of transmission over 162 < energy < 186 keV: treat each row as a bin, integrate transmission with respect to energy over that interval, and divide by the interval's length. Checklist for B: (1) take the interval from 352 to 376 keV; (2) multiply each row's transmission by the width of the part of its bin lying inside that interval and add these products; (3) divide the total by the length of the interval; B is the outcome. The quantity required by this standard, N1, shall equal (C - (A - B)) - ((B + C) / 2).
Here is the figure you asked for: -0.4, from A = 9.07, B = 7.79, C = 9.6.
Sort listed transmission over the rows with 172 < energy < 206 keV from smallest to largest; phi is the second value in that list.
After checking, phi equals 8.56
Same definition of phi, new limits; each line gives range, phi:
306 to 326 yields 8.427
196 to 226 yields 9.037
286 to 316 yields 8.24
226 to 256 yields 8.871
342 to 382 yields 7.069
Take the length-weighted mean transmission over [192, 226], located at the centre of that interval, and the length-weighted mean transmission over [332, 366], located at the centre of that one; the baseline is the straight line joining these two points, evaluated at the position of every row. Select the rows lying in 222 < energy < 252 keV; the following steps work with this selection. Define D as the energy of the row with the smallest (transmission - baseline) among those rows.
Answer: 249.0 keV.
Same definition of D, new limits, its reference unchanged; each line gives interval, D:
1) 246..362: 284.0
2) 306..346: 314.0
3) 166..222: 189.0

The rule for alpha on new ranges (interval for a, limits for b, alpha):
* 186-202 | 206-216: 1.17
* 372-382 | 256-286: 1.09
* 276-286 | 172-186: 1.20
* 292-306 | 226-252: 1.03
